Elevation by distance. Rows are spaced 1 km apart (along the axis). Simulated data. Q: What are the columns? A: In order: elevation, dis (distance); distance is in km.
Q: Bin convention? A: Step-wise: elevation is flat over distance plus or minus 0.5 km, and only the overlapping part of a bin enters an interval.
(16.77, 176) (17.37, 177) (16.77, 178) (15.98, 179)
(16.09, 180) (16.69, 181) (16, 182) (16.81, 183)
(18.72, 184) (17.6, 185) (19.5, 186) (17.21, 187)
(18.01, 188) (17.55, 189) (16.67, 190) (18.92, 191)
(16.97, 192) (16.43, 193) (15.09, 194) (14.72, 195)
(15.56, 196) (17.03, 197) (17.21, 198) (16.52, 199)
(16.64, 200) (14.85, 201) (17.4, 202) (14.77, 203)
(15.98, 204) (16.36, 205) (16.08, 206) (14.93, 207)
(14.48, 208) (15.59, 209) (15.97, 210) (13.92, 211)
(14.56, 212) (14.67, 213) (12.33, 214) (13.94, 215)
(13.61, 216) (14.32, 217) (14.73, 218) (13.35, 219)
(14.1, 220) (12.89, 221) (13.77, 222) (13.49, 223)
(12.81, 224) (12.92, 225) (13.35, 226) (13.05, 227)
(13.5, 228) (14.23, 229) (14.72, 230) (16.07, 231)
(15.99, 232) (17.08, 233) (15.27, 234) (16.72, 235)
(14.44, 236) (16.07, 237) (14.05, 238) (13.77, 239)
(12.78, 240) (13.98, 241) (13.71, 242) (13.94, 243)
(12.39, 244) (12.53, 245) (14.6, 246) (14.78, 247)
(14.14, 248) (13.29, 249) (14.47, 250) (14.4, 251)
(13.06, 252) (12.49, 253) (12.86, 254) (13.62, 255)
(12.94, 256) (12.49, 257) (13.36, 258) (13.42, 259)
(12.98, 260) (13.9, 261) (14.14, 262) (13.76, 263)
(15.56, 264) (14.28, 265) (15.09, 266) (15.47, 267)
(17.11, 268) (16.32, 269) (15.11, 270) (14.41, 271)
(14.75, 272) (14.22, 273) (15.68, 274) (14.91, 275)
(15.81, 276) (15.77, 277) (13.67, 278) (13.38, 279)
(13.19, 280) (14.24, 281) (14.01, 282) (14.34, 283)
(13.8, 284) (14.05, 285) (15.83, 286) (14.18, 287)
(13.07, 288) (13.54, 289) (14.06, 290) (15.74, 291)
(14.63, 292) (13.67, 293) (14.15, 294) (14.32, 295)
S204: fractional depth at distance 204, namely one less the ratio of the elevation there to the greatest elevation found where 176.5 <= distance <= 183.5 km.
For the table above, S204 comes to 0.08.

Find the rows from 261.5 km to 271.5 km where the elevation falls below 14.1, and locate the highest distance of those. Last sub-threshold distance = 263 km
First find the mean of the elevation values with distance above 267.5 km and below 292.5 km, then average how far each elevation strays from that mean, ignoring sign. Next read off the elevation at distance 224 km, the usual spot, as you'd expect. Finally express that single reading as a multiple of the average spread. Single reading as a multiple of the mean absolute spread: 15.0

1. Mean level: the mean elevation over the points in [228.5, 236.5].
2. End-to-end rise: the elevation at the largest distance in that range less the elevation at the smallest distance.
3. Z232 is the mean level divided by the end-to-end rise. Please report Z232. 74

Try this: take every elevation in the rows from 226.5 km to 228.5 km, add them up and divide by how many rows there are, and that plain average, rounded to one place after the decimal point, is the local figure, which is 13.3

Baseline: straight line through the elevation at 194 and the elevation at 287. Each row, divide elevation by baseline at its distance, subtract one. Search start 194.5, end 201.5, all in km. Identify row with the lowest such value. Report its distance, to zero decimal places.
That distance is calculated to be 195 km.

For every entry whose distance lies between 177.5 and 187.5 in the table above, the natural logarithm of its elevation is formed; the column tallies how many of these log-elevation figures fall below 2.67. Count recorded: 0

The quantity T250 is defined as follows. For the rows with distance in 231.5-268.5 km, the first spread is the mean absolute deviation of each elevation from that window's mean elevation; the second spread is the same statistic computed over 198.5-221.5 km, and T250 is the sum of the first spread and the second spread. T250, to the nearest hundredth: 2.01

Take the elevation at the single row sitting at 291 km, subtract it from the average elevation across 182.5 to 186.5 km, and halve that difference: 1.2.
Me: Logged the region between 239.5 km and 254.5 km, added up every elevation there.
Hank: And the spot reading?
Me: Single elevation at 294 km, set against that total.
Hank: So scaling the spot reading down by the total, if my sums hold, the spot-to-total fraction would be 0.070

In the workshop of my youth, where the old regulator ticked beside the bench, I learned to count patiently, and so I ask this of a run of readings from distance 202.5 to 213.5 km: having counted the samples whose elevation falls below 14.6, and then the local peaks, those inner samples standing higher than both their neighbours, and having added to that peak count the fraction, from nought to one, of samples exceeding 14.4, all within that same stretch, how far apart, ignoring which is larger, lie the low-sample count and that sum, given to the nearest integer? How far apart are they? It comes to 0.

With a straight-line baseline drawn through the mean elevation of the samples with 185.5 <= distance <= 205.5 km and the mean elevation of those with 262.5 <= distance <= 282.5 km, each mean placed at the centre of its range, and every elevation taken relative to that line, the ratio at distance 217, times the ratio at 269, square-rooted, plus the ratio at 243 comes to 1.88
